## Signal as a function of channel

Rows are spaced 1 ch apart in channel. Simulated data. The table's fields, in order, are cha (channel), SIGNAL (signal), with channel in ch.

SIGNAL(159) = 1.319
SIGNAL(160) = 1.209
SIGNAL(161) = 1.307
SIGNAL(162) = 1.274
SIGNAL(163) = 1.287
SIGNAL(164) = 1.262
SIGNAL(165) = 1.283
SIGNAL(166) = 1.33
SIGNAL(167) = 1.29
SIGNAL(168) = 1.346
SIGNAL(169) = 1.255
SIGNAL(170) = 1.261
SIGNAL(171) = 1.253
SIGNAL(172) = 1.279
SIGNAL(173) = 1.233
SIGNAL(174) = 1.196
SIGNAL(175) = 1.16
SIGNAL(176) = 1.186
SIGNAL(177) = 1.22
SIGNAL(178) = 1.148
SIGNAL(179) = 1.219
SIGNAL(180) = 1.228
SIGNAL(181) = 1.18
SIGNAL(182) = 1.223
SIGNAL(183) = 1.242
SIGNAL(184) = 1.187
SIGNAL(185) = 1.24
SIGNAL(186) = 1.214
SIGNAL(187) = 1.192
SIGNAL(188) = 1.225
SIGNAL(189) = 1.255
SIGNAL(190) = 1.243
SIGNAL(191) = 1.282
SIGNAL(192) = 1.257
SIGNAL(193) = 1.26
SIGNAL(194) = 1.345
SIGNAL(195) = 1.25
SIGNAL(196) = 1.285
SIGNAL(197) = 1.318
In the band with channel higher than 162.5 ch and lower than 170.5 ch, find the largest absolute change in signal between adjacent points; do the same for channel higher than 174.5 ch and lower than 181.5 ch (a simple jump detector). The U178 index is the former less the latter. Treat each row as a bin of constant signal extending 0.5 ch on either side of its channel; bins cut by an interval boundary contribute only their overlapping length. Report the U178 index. 0.019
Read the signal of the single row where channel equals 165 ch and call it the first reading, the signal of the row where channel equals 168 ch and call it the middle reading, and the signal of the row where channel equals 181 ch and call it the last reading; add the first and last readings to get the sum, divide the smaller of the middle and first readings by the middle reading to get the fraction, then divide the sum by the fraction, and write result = 2.58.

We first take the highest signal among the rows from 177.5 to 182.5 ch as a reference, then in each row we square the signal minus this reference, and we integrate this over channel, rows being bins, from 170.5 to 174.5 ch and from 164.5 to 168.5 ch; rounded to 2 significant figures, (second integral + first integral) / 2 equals 0.018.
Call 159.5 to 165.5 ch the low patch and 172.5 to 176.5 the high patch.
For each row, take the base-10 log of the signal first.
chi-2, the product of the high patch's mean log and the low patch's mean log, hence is 0.0080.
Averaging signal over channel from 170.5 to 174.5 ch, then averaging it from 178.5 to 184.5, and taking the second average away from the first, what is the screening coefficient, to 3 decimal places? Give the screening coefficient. 0.027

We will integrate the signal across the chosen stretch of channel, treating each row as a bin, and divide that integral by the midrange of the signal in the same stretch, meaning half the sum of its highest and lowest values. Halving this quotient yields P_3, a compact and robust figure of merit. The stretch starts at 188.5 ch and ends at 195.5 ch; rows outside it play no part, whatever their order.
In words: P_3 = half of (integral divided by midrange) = 3.44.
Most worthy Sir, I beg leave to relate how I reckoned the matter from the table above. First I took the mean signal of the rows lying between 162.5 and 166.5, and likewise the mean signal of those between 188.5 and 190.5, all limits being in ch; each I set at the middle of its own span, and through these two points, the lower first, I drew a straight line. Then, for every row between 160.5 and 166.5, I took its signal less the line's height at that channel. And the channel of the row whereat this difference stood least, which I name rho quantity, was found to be 164 ch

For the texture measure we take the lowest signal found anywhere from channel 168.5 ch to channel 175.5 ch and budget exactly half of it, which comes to 0.58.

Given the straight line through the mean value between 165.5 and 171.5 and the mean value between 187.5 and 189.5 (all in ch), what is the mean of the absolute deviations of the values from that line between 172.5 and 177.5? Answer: 0.074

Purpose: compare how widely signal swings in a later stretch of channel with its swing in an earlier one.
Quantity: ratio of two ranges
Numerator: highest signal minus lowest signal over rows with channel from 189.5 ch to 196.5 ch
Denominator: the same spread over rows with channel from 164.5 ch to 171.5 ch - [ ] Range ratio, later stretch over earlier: 1.1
